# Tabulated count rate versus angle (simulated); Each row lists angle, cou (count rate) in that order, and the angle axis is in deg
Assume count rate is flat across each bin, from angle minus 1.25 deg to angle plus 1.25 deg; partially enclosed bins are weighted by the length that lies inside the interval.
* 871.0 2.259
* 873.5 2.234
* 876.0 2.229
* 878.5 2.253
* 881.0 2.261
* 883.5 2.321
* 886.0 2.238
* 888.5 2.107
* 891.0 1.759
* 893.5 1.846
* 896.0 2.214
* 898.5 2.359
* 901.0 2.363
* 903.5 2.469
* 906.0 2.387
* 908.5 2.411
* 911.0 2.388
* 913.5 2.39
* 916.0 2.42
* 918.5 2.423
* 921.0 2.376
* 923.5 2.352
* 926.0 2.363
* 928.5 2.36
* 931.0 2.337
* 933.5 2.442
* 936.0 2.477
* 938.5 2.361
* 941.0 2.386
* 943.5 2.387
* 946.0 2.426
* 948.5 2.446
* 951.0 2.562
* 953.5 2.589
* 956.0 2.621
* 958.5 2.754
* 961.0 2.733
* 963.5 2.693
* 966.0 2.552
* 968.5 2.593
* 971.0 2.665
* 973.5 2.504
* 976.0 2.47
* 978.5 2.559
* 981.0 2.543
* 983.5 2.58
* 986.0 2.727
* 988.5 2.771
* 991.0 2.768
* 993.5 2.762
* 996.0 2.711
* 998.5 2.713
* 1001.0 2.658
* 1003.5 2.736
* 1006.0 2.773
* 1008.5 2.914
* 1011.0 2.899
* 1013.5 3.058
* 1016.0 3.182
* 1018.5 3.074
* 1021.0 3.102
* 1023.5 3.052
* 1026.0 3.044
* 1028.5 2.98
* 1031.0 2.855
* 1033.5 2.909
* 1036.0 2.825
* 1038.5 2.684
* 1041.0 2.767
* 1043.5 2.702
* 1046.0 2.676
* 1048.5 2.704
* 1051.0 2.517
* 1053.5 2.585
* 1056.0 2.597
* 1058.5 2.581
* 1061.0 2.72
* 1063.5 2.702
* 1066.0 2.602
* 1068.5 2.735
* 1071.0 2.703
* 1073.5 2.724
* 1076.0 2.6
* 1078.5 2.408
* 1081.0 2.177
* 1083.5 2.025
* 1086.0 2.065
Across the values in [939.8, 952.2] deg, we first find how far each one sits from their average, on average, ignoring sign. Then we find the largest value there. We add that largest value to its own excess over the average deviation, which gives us 5.1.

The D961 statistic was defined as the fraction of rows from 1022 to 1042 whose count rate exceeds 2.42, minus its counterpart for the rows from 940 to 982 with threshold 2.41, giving 0.12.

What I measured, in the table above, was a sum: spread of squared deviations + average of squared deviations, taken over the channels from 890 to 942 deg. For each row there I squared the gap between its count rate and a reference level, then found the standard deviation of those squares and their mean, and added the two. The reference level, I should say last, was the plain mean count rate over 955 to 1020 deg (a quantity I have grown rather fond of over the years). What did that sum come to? 0.42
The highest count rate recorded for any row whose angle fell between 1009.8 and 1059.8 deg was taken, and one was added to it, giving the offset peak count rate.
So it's 4.18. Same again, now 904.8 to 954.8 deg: 3.59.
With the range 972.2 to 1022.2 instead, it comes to 4.18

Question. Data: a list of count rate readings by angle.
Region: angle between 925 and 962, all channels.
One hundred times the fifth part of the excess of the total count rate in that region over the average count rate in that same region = 695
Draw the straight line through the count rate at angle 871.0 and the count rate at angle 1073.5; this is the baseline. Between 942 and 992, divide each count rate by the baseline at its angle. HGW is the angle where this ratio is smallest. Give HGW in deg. 943.5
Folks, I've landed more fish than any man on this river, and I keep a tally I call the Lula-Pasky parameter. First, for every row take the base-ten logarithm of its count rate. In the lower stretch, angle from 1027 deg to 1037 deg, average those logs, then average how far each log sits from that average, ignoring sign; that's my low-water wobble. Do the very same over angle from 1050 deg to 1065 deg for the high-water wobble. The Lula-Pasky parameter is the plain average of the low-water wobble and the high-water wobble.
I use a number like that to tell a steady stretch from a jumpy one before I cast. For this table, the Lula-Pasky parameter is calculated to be 0.009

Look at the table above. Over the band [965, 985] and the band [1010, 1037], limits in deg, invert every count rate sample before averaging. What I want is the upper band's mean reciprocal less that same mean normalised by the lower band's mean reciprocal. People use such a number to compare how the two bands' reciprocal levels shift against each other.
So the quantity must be -0.52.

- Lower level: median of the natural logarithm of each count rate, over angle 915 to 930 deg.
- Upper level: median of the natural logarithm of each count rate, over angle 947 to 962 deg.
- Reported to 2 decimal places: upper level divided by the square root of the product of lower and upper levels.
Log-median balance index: 1.05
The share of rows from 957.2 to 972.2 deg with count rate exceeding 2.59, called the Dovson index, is 0.8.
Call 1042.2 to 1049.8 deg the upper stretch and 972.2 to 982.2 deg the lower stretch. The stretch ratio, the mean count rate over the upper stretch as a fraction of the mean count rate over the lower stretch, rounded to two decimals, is 1.07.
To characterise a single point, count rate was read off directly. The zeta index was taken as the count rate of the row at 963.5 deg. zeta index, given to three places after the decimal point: 2.693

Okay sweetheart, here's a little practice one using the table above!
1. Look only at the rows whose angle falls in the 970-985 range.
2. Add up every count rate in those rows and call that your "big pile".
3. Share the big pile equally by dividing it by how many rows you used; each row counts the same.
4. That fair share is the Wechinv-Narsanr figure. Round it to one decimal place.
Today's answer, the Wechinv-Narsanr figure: 2.6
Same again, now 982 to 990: 2.7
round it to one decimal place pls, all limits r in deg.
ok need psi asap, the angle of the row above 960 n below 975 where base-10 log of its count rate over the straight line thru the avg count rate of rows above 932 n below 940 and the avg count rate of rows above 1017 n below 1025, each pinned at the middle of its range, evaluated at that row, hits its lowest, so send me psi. 973.5 deg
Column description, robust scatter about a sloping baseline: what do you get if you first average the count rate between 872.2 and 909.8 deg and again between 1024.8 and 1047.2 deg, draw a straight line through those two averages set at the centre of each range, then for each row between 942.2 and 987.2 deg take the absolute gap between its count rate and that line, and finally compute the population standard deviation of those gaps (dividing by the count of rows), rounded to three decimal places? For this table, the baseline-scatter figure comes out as 0.064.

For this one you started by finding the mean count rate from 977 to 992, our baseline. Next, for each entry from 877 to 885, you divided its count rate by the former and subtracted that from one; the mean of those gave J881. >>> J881 0.14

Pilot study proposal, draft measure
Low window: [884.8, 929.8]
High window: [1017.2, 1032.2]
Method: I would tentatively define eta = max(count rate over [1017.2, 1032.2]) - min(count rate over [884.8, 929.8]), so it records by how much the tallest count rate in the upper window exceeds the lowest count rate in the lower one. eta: 1.3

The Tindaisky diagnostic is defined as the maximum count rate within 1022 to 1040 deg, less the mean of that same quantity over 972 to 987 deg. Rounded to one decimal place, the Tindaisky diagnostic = 0.5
